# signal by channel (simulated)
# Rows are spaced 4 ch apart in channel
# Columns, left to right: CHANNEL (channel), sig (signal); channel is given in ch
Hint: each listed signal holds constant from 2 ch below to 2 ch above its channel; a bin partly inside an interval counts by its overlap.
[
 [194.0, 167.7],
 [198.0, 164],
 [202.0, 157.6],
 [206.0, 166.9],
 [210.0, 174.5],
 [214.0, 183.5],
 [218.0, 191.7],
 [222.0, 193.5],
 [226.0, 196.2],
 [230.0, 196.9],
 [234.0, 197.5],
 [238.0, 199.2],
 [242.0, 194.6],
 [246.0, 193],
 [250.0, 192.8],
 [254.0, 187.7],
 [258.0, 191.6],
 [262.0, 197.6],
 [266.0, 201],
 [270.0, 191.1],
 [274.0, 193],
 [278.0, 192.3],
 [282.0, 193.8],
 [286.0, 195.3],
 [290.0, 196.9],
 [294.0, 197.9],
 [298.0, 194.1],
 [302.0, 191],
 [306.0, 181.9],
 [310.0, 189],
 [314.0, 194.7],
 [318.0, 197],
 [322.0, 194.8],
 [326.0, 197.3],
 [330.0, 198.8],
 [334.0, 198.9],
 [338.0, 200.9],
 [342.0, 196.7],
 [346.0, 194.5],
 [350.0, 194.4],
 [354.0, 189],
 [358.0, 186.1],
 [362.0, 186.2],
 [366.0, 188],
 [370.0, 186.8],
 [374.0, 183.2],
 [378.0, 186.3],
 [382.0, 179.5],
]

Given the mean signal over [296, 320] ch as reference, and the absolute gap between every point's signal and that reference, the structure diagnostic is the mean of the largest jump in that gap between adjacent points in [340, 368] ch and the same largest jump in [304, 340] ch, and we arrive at 5.0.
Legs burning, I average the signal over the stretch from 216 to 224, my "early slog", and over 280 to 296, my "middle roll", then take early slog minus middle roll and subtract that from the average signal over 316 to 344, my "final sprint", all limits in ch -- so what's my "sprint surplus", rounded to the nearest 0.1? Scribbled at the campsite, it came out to 201.1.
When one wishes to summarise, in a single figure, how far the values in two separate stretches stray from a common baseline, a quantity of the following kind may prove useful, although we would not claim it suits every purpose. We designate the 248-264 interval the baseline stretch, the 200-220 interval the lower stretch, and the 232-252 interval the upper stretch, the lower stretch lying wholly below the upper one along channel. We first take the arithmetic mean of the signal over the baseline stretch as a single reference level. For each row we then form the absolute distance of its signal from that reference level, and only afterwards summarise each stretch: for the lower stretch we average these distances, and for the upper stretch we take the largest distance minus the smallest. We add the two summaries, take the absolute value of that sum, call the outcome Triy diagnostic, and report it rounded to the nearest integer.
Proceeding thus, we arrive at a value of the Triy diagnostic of 24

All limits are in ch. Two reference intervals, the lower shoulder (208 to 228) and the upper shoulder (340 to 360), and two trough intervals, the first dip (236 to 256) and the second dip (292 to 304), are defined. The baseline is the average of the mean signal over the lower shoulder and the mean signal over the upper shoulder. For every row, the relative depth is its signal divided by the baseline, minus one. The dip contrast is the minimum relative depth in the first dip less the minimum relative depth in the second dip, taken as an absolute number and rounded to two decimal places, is 0.02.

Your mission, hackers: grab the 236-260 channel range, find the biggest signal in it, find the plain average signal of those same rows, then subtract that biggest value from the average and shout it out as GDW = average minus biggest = -6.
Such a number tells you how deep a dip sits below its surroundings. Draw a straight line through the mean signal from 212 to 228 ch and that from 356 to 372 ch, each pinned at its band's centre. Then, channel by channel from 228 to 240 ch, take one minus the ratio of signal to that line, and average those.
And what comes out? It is -0.037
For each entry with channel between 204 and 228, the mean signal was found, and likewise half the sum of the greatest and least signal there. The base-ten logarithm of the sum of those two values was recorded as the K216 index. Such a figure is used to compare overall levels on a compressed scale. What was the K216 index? 2.563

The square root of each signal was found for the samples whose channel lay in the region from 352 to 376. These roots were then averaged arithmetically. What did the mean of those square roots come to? 13.7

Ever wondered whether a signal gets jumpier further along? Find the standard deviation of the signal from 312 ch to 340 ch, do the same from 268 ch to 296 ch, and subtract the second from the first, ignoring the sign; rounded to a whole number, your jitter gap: 0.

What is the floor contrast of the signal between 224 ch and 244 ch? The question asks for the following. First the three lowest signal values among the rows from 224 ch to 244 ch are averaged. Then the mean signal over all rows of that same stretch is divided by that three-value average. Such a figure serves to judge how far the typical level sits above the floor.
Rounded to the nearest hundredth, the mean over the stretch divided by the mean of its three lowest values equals 1.01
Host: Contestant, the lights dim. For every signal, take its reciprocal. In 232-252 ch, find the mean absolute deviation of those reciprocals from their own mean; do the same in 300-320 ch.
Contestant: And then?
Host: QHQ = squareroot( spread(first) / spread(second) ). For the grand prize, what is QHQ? 0.7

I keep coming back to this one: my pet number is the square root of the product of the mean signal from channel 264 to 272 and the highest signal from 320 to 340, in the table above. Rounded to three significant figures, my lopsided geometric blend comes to 198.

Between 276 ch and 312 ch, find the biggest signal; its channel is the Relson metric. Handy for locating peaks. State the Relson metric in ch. 294.0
